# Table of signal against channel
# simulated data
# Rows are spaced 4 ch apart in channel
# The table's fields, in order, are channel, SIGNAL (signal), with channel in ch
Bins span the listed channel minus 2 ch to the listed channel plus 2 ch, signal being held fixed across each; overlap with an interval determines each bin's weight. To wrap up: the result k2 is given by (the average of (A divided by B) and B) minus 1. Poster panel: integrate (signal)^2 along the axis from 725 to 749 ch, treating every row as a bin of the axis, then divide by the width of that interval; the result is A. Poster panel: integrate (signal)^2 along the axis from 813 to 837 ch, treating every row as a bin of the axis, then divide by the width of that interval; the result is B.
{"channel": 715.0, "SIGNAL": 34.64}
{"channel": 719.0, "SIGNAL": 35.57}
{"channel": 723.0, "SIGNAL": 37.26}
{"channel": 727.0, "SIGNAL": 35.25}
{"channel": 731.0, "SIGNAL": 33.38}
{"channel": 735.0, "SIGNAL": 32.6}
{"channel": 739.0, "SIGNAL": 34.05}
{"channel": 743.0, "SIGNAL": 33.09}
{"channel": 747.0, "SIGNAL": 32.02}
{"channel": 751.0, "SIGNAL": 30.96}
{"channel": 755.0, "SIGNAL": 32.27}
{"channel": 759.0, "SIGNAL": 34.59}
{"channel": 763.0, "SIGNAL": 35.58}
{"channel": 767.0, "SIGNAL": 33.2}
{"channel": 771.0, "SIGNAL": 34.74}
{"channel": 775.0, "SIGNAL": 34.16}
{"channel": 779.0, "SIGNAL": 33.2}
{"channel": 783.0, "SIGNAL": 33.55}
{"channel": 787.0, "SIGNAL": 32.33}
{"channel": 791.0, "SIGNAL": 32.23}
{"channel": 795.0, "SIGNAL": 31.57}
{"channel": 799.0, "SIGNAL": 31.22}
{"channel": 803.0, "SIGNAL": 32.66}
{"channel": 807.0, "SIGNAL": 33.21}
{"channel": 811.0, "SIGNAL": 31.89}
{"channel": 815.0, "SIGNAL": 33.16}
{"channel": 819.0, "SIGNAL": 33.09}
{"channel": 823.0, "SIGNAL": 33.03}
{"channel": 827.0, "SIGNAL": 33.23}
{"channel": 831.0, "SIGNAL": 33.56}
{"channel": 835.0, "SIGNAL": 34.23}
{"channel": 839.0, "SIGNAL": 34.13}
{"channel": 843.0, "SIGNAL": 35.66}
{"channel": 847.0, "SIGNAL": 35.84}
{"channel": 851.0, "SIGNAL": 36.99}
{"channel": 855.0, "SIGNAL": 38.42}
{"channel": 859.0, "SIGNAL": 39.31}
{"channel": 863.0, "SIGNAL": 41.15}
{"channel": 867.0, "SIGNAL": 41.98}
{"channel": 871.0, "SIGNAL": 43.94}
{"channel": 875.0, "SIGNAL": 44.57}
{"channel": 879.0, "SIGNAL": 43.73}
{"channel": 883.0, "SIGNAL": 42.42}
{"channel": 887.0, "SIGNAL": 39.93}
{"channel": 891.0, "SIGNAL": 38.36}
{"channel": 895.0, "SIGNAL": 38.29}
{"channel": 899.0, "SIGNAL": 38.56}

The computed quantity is 557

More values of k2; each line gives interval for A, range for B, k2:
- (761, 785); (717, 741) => 602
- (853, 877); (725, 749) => 558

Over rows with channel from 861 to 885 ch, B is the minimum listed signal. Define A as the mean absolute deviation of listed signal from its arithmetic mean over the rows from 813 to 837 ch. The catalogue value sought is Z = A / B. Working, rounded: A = 0.3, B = 41.15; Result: 0.008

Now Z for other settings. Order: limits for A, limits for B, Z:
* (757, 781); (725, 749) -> 0.023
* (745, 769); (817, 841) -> 0.041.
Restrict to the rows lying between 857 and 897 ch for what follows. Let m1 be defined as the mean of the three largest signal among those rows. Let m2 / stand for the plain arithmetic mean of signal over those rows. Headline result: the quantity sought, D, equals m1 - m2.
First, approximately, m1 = 44.1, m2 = 41.4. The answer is 2.7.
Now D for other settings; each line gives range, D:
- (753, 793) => 1.4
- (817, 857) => 2.3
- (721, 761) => 2.2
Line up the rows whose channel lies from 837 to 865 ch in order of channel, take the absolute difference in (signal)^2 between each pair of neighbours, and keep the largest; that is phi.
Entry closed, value 148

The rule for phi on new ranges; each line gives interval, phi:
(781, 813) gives 92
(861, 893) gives 205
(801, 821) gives 86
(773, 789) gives 80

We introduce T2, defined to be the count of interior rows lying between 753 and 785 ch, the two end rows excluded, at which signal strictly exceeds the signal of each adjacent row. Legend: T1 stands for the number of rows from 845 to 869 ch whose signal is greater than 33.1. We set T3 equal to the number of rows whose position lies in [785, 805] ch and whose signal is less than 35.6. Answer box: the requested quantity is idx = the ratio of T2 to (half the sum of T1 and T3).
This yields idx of 0.36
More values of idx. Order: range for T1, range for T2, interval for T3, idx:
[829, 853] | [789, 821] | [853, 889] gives 0.67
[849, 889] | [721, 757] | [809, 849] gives 0.11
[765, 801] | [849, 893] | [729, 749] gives 0.20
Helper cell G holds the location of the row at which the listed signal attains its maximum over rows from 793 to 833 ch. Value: 831.0 ch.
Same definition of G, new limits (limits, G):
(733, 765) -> 763.0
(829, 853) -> 851.0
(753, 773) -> 763.0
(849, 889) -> 875.0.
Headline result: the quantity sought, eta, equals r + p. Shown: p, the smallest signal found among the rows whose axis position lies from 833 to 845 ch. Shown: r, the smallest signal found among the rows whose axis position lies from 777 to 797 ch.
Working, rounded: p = 34.13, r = 31.57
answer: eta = 65.7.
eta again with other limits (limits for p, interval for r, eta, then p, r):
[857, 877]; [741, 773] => 70.3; 39.31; 30.96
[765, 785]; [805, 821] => 65.1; 33.2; 31.89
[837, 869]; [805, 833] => 66.0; 34.13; 31.89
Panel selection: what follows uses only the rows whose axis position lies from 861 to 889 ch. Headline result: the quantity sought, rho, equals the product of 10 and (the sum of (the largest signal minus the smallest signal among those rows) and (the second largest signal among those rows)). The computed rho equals 486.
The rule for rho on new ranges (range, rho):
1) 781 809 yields 355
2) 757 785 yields 371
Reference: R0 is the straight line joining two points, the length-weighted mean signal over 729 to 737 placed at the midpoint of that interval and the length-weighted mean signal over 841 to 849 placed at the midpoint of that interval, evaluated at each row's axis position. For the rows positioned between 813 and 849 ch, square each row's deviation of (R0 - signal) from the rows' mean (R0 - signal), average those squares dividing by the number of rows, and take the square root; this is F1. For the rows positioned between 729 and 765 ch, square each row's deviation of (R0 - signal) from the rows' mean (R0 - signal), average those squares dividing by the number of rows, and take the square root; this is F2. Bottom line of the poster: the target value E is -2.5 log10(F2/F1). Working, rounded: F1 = 0.8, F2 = 1.3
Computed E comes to -0.5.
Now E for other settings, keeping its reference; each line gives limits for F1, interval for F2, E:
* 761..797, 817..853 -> 0.3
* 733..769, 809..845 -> 0.6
